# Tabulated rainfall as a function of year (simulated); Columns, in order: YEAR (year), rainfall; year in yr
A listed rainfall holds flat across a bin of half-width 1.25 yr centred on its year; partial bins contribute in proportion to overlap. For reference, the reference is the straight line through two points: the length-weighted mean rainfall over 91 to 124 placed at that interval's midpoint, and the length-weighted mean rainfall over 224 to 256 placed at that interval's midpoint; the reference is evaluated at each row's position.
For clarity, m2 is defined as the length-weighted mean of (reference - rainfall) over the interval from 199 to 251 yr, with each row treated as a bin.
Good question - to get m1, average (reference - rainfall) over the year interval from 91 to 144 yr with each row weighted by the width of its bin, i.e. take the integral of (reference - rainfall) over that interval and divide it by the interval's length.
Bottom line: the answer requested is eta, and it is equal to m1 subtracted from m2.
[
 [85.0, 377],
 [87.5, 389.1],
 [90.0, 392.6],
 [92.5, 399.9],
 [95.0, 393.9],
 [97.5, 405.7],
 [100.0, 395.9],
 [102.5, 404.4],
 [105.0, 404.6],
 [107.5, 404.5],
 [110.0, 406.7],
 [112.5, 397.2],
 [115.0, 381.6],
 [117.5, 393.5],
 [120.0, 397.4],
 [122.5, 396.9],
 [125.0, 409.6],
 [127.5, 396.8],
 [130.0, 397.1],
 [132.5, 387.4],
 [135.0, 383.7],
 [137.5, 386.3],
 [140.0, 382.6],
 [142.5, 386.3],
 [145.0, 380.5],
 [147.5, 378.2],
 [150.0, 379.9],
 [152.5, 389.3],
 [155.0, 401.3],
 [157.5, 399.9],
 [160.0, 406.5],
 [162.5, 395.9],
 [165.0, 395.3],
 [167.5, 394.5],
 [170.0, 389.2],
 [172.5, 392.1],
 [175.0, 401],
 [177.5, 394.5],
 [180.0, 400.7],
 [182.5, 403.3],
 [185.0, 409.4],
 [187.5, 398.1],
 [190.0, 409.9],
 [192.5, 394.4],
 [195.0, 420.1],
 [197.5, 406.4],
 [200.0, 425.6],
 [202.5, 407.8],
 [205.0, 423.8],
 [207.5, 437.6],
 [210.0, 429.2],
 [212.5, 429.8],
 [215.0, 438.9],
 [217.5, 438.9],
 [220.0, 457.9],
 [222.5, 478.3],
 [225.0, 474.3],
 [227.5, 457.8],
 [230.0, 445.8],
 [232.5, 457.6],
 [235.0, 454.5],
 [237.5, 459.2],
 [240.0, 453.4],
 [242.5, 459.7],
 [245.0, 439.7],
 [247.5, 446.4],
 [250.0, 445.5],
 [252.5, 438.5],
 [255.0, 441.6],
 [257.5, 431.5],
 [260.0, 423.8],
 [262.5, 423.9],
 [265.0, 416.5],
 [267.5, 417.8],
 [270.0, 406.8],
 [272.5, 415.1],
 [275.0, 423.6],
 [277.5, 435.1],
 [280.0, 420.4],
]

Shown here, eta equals -7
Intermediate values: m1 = 7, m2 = 0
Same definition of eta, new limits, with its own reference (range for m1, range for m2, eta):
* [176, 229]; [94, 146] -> -2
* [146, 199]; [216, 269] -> -19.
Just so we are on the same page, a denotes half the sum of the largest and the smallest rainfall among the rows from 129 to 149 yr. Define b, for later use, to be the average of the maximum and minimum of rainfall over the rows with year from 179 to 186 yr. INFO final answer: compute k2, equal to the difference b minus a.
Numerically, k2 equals 17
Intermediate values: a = 388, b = 405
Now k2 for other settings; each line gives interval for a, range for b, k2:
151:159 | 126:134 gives -3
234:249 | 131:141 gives -65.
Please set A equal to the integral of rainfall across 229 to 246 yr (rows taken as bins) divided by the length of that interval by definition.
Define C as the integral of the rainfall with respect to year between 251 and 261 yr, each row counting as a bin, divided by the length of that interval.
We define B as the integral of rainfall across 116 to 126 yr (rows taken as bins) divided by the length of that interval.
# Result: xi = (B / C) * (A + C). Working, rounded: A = 453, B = 399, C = 434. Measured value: 815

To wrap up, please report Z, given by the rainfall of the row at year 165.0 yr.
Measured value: 395.3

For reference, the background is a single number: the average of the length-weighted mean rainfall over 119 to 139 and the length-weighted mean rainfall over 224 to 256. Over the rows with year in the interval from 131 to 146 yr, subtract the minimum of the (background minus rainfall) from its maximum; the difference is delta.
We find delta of 7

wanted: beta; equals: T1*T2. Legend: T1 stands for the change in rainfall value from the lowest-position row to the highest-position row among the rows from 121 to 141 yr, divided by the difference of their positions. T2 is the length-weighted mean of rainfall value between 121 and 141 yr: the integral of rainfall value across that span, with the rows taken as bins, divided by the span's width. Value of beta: -321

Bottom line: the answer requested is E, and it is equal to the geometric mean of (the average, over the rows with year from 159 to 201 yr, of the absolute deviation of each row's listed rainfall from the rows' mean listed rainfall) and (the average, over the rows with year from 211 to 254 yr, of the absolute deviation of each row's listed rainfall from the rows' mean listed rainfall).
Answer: 9.0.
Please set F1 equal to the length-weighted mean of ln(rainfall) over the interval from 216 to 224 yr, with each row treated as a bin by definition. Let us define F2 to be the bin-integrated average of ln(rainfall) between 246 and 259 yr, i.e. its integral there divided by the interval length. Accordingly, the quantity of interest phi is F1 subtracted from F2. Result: -0.04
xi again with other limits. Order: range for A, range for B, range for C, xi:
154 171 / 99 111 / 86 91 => 814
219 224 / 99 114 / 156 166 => 874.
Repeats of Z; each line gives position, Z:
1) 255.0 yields 441.6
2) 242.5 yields 459.7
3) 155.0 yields 401.3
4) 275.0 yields 423.6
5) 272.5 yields 415.1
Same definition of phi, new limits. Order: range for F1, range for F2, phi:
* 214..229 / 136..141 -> -0.17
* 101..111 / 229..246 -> 0.11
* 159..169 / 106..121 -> 0.00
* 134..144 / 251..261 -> 0.12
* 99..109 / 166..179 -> -0.02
